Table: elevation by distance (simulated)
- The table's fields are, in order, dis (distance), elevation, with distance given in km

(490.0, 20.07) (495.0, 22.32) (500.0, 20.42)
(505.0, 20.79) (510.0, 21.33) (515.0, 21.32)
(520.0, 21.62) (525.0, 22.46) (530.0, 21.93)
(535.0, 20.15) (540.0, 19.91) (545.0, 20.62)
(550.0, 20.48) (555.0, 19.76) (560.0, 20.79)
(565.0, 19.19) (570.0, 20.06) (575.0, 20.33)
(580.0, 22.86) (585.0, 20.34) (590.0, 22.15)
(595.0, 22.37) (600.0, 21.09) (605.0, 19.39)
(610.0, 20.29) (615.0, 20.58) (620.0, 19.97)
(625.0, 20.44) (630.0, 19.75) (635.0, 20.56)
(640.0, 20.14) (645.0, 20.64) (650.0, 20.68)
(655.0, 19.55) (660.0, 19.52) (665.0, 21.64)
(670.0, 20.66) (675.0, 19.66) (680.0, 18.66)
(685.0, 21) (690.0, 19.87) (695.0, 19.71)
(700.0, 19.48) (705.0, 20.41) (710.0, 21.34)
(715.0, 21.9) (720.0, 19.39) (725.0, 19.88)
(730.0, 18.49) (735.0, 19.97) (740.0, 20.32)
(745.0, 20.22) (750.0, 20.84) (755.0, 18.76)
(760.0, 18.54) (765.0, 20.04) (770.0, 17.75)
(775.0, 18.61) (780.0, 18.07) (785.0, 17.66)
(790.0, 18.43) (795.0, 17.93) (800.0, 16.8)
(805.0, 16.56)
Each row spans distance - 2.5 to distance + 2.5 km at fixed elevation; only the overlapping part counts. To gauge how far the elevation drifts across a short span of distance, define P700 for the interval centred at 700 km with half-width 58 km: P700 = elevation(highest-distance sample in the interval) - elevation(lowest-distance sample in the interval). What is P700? -1.9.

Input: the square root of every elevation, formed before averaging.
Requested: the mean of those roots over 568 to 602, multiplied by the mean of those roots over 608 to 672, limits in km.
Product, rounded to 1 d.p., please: 20.8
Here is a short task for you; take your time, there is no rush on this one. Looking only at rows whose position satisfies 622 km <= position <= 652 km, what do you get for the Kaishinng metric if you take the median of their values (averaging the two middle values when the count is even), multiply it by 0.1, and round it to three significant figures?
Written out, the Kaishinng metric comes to 2.05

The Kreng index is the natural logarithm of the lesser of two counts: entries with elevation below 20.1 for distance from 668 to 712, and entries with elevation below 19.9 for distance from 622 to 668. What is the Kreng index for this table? 1.1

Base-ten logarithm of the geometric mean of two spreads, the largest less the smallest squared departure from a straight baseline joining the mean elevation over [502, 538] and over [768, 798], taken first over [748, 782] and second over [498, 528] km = 0.45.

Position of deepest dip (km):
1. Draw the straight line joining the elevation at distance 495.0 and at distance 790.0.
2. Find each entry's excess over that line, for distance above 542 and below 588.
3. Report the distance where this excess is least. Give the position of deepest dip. 565.0 km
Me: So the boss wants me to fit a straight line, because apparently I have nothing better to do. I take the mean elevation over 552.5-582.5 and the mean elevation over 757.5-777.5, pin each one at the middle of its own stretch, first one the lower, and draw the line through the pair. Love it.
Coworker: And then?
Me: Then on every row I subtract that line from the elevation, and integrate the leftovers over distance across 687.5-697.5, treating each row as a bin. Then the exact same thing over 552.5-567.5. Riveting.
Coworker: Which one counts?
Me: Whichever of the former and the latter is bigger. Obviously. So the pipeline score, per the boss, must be 4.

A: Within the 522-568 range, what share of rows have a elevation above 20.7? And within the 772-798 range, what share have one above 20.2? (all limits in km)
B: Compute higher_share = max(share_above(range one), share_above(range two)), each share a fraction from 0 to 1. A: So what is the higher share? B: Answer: 0.33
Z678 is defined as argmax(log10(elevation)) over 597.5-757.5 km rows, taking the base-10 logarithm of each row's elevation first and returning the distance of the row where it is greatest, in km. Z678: 715.0 km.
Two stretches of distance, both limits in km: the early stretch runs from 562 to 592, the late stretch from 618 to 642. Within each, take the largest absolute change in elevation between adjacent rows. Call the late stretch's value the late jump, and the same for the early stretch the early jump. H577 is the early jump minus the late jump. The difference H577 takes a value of 1.7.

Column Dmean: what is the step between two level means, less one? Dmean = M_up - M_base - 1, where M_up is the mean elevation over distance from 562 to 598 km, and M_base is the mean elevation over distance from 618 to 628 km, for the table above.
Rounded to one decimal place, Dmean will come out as -0.2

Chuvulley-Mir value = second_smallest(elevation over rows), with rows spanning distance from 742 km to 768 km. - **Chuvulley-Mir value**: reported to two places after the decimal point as 18.76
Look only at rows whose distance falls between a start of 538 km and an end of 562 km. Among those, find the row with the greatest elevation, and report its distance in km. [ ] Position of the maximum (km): 560.0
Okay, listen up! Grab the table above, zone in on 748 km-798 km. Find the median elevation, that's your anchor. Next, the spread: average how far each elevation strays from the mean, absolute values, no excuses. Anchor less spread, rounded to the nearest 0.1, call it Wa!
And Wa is 17.8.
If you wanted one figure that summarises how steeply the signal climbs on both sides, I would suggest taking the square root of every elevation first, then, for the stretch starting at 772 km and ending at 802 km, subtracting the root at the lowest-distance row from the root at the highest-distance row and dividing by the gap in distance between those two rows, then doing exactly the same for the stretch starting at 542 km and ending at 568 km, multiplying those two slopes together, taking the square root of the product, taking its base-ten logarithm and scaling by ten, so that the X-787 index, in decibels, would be -21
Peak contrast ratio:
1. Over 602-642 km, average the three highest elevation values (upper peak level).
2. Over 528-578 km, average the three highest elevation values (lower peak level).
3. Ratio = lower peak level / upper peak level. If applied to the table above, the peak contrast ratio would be 1.03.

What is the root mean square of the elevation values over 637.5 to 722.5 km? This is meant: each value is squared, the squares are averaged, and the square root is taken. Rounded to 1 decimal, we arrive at 20.3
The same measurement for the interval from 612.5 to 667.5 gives 20.3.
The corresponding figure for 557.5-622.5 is 20.8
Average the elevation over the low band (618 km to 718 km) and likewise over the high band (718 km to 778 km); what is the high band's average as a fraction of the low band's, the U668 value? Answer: 0.96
